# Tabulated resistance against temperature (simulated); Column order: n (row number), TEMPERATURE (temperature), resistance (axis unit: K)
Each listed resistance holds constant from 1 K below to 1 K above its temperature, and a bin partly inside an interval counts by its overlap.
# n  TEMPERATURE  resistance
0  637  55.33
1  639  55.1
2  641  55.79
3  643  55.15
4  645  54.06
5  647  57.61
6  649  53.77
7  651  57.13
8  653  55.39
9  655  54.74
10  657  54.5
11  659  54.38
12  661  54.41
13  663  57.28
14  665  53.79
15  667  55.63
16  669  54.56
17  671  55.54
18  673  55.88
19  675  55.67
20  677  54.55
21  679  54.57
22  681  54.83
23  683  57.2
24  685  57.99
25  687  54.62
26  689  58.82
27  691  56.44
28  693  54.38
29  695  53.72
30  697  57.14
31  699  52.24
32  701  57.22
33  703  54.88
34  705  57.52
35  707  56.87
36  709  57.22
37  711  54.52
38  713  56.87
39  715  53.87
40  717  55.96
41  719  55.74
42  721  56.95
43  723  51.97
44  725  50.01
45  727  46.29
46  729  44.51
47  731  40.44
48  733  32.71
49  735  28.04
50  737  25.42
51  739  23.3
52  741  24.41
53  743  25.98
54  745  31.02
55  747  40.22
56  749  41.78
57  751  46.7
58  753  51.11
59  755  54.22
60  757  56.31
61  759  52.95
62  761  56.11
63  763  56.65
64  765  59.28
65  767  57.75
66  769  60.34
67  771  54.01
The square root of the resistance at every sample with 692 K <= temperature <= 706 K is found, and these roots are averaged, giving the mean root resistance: 7.44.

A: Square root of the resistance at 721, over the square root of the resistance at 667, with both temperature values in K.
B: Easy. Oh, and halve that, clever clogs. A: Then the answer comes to 0.506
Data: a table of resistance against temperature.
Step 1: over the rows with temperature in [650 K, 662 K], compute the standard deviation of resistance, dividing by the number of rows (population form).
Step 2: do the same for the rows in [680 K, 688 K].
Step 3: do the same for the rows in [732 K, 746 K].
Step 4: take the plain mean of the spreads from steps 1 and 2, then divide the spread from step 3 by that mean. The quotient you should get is 2.7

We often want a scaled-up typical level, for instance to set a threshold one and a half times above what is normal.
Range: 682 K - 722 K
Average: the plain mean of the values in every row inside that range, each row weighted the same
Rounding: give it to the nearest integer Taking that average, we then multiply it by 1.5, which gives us 84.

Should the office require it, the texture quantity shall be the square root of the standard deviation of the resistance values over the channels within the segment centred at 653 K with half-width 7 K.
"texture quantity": 1.2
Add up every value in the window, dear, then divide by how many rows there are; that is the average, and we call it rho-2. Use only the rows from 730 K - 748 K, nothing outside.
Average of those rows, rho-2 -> 30.2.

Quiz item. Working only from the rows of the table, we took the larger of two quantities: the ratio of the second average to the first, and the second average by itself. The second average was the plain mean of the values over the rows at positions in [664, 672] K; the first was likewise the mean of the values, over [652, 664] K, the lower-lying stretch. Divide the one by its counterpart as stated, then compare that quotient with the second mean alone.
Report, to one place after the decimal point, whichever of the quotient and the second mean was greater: 54.9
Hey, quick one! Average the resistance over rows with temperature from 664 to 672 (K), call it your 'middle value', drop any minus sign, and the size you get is 54.9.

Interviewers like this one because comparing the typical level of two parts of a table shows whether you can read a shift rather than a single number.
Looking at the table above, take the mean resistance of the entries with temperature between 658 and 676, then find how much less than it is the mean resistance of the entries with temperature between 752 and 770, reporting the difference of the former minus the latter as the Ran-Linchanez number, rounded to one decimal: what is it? -0.8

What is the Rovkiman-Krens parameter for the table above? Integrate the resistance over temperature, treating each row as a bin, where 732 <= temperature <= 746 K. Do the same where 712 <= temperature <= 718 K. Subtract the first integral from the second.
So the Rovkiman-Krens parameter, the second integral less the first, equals -48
